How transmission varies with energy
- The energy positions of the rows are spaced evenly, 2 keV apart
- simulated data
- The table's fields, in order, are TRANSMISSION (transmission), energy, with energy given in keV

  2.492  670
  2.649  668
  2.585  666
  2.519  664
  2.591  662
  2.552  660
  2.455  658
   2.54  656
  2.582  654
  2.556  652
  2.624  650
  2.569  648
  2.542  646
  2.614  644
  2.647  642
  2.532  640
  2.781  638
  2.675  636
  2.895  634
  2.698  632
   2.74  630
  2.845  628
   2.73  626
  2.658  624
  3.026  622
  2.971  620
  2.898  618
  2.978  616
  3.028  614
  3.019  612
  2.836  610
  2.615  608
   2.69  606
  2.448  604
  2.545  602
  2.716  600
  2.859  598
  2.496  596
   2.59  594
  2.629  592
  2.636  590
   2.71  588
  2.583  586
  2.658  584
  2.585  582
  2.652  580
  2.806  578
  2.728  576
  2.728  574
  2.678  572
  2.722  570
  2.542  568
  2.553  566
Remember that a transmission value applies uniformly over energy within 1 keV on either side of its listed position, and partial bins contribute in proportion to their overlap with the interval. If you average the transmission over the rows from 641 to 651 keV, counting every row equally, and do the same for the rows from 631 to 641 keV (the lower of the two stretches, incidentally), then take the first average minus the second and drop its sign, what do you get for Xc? 0.12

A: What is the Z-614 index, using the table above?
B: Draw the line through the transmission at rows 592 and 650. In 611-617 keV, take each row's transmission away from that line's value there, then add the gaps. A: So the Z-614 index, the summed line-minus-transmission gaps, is -1.1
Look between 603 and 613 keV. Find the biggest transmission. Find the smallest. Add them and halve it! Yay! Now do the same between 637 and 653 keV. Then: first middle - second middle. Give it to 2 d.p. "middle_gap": 0.08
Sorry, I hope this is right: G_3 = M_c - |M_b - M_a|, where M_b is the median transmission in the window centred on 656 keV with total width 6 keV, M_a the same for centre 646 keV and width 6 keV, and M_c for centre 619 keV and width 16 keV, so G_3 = 2.9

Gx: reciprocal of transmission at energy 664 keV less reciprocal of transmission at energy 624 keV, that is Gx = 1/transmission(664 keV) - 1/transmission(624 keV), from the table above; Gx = 0.021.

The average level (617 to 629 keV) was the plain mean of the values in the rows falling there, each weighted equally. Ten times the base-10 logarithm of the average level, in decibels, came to 4.56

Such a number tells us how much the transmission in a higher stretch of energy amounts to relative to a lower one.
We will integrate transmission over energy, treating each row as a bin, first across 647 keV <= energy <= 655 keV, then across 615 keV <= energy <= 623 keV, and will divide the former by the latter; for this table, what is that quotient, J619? 0.87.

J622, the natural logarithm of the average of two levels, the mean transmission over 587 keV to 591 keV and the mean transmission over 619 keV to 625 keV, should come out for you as 1.02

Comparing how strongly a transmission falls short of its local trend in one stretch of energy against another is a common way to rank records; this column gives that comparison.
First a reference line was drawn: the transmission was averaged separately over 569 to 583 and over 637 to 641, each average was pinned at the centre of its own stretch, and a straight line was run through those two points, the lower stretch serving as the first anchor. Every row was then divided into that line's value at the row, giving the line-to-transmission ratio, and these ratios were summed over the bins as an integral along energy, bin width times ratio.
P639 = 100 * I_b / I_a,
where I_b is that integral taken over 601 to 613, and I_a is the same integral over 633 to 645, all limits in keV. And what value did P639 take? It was 101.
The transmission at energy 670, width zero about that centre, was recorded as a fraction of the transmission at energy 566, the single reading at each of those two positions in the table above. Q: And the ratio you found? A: 0.976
